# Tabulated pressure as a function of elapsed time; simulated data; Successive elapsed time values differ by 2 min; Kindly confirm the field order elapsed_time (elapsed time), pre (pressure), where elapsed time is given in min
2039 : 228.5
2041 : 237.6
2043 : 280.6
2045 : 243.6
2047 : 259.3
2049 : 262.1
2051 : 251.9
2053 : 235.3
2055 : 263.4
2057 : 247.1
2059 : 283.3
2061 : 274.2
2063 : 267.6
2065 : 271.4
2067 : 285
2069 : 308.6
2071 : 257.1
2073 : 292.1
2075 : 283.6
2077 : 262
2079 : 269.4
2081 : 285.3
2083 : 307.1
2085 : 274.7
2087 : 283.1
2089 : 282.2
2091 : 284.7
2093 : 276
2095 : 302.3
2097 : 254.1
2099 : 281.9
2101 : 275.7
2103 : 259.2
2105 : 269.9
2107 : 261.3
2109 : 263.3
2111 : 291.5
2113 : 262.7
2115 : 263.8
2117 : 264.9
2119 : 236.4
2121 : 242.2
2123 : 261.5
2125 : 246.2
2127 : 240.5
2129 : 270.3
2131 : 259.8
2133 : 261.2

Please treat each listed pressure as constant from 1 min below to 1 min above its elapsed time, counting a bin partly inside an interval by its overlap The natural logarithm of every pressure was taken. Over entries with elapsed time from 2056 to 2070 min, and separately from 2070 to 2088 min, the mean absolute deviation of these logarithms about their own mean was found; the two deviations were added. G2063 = 0.091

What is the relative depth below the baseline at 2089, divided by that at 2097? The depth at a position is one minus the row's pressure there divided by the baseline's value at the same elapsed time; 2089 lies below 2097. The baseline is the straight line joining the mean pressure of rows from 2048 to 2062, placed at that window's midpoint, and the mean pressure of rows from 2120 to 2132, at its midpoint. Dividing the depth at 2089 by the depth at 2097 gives -14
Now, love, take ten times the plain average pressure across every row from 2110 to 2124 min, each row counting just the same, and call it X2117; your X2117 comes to 2604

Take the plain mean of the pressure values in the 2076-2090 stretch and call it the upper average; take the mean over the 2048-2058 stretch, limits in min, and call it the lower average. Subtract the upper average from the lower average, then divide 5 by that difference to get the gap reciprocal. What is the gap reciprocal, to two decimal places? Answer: -0.17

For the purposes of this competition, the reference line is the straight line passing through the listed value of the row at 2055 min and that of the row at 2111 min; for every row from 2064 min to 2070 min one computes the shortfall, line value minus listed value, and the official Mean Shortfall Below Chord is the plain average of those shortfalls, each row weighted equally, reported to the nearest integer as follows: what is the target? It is -19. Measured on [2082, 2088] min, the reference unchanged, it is -10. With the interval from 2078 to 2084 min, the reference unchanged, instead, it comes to -11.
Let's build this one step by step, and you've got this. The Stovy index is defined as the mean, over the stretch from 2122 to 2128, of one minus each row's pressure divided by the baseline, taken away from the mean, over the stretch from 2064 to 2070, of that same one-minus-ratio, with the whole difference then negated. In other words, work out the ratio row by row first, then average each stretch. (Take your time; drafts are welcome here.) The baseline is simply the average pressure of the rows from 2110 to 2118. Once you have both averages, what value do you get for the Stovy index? 0.14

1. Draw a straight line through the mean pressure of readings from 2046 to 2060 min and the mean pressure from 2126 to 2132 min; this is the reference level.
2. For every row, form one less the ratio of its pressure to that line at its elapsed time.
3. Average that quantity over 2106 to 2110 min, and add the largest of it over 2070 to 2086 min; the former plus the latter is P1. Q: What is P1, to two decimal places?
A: -0.02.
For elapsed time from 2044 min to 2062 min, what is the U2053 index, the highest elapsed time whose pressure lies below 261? 2057 min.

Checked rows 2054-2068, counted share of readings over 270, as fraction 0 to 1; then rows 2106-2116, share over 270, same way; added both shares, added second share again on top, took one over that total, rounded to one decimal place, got 1.0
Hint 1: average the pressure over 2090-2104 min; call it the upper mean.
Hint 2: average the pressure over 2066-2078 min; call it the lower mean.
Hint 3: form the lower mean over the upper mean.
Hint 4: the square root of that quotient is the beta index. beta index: 1.01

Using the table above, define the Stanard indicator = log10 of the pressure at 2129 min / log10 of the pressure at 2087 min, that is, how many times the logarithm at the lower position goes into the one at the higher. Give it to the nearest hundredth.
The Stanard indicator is 0.99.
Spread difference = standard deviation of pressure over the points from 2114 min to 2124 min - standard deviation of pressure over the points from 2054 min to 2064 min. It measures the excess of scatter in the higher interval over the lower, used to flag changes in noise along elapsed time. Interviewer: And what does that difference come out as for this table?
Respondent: -0.1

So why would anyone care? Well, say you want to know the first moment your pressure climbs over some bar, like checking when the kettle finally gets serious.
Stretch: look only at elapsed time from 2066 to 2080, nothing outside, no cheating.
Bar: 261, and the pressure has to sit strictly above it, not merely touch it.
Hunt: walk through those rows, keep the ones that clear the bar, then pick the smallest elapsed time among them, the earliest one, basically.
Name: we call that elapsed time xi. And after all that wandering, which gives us 2067 min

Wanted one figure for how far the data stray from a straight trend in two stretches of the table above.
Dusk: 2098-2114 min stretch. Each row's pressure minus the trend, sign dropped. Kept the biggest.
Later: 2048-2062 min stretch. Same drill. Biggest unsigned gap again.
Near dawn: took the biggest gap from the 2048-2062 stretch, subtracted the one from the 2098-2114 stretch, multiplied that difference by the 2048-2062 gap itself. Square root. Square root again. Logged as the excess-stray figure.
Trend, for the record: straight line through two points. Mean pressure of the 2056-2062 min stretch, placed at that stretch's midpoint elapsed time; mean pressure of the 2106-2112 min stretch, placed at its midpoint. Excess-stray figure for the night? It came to 4.5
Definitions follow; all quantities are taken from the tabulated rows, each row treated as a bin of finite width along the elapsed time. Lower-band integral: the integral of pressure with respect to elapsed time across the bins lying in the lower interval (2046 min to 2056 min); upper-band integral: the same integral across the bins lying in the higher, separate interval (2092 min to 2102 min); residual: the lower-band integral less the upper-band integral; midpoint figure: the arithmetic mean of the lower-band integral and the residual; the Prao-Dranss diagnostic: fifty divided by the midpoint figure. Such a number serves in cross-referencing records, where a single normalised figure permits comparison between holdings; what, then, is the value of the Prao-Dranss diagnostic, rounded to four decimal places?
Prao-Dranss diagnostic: 0.0433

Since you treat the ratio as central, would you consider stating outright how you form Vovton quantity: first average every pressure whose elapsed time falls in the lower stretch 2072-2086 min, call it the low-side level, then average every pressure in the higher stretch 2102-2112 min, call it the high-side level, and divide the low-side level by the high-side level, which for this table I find 1.05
